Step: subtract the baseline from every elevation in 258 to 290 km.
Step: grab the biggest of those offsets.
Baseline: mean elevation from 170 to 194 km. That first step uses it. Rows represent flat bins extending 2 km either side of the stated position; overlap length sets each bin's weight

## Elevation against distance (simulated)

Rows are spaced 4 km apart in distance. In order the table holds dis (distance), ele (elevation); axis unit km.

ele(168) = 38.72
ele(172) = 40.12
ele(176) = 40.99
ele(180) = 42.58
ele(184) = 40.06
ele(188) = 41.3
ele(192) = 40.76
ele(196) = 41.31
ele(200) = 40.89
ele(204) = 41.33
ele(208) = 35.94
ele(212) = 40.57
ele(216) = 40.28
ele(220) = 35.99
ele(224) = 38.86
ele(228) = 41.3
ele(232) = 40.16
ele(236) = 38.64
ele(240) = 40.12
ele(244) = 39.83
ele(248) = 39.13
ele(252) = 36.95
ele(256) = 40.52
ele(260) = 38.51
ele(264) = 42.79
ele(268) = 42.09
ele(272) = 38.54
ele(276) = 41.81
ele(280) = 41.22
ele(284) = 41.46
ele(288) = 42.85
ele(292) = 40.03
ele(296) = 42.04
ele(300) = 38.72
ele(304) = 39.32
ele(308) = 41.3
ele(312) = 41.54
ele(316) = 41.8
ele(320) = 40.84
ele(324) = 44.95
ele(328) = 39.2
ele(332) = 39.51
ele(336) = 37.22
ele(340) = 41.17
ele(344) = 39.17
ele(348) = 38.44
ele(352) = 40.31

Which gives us 1.9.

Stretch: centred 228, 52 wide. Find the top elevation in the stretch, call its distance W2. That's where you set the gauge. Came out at 204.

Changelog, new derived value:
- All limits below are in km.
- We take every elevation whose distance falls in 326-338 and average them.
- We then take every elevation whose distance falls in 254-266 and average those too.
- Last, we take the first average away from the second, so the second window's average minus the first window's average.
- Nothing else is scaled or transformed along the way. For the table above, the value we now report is 2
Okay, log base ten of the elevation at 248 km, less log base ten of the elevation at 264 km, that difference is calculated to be -0.039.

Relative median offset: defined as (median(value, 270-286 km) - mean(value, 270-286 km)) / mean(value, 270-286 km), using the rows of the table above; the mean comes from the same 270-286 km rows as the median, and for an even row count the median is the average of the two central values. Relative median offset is 0.014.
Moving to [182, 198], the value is 0.004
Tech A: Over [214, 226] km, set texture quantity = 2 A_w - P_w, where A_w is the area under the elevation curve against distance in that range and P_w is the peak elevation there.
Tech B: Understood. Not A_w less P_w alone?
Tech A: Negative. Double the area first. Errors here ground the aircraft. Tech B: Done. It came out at 881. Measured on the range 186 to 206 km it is 1603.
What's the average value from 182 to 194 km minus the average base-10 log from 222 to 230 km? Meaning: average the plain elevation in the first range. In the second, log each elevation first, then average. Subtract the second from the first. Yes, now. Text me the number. 39.1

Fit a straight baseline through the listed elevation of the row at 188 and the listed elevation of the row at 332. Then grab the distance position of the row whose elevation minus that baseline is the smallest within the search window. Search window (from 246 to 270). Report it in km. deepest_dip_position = 252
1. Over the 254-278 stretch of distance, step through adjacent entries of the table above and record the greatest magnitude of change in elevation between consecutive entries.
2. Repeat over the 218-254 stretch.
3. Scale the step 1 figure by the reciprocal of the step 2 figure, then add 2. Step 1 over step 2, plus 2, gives 3.5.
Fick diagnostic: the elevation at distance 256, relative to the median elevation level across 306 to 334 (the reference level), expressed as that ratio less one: -0.019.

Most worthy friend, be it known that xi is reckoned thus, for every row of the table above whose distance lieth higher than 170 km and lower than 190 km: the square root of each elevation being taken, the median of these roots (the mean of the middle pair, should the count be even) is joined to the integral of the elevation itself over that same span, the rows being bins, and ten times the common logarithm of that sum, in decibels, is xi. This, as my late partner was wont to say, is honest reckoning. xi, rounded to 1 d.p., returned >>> 29.2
